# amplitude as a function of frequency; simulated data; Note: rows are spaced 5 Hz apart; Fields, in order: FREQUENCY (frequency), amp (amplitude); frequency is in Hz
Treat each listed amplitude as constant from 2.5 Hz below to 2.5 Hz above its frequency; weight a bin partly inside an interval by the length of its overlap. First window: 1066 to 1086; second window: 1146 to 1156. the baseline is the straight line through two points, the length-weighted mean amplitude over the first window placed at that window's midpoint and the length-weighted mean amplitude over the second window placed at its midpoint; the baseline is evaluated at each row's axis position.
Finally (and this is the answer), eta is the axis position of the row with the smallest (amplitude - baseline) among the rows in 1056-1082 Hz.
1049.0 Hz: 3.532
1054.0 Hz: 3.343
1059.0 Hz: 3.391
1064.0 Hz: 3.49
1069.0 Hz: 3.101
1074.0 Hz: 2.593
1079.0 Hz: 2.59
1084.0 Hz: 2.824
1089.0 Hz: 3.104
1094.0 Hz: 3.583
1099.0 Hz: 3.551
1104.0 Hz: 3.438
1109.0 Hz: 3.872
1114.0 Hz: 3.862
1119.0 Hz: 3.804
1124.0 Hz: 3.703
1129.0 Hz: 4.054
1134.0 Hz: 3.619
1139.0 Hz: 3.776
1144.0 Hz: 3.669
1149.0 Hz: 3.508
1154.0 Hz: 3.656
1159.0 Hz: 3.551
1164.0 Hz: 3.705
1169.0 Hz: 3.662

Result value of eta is 1079.0 Hz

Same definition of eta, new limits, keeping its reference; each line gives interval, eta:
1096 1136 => 1134.0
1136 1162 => 1159.0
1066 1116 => 1079.0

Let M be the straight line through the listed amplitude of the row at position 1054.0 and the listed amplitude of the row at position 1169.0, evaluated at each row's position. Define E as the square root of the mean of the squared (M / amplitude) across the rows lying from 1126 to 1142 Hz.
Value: 0.94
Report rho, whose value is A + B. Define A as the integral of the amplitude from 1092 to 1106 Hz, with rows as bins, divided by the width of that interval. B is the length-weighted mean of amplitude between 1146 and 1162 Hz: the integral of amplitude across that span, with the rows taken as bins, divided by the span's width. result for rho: 7.10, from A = 3.52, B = 3.58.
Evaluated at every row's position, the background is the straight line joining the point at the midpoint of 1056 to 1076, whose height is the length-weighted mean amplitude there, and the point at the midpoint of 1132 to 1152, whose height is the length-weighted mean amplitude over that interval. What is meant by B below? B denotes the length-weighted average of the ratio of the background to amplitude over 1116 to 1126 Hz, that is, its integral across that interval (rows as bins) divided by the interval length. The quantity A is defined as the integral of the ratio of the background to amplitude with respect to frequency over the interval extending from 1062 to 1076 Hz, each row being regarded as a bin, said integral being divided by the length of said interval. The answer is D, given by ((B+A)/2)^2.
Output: 0.99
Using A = 1.05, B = 0.93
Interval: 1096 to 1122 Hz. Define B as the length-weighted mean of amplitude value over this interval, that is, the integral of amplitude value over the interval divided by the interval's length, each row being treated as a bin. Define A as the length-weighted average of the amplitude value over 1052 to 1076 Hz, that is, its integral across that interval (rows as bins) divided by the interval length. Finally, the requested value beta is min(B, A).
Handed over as 3.19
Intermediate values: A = 3.19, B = 3.70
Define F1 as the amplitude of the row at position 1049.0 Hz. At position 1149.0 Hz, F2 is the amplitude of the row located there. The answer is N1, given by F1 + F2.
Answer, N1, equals 7.0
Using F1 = 3.532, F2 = 3.508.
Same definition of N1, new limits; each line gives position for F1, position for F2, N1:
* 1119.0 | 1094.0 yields 7.4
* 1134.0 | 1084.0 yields 6.4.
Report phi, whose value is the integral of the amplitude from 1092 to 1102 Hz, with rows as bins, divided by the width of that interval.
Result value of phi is 3.56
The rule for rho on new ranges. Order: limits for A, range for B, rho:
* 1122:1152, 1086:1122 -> 7.31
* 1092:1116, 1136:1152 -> 7.31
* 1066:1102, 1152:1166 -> 6.70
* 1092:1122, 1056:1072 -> 6.99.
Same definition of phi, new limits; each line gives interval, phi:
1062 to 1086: 2.91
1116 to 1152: 3.73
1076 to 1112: 3.28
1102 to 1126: 3.74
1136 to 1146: 3.72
